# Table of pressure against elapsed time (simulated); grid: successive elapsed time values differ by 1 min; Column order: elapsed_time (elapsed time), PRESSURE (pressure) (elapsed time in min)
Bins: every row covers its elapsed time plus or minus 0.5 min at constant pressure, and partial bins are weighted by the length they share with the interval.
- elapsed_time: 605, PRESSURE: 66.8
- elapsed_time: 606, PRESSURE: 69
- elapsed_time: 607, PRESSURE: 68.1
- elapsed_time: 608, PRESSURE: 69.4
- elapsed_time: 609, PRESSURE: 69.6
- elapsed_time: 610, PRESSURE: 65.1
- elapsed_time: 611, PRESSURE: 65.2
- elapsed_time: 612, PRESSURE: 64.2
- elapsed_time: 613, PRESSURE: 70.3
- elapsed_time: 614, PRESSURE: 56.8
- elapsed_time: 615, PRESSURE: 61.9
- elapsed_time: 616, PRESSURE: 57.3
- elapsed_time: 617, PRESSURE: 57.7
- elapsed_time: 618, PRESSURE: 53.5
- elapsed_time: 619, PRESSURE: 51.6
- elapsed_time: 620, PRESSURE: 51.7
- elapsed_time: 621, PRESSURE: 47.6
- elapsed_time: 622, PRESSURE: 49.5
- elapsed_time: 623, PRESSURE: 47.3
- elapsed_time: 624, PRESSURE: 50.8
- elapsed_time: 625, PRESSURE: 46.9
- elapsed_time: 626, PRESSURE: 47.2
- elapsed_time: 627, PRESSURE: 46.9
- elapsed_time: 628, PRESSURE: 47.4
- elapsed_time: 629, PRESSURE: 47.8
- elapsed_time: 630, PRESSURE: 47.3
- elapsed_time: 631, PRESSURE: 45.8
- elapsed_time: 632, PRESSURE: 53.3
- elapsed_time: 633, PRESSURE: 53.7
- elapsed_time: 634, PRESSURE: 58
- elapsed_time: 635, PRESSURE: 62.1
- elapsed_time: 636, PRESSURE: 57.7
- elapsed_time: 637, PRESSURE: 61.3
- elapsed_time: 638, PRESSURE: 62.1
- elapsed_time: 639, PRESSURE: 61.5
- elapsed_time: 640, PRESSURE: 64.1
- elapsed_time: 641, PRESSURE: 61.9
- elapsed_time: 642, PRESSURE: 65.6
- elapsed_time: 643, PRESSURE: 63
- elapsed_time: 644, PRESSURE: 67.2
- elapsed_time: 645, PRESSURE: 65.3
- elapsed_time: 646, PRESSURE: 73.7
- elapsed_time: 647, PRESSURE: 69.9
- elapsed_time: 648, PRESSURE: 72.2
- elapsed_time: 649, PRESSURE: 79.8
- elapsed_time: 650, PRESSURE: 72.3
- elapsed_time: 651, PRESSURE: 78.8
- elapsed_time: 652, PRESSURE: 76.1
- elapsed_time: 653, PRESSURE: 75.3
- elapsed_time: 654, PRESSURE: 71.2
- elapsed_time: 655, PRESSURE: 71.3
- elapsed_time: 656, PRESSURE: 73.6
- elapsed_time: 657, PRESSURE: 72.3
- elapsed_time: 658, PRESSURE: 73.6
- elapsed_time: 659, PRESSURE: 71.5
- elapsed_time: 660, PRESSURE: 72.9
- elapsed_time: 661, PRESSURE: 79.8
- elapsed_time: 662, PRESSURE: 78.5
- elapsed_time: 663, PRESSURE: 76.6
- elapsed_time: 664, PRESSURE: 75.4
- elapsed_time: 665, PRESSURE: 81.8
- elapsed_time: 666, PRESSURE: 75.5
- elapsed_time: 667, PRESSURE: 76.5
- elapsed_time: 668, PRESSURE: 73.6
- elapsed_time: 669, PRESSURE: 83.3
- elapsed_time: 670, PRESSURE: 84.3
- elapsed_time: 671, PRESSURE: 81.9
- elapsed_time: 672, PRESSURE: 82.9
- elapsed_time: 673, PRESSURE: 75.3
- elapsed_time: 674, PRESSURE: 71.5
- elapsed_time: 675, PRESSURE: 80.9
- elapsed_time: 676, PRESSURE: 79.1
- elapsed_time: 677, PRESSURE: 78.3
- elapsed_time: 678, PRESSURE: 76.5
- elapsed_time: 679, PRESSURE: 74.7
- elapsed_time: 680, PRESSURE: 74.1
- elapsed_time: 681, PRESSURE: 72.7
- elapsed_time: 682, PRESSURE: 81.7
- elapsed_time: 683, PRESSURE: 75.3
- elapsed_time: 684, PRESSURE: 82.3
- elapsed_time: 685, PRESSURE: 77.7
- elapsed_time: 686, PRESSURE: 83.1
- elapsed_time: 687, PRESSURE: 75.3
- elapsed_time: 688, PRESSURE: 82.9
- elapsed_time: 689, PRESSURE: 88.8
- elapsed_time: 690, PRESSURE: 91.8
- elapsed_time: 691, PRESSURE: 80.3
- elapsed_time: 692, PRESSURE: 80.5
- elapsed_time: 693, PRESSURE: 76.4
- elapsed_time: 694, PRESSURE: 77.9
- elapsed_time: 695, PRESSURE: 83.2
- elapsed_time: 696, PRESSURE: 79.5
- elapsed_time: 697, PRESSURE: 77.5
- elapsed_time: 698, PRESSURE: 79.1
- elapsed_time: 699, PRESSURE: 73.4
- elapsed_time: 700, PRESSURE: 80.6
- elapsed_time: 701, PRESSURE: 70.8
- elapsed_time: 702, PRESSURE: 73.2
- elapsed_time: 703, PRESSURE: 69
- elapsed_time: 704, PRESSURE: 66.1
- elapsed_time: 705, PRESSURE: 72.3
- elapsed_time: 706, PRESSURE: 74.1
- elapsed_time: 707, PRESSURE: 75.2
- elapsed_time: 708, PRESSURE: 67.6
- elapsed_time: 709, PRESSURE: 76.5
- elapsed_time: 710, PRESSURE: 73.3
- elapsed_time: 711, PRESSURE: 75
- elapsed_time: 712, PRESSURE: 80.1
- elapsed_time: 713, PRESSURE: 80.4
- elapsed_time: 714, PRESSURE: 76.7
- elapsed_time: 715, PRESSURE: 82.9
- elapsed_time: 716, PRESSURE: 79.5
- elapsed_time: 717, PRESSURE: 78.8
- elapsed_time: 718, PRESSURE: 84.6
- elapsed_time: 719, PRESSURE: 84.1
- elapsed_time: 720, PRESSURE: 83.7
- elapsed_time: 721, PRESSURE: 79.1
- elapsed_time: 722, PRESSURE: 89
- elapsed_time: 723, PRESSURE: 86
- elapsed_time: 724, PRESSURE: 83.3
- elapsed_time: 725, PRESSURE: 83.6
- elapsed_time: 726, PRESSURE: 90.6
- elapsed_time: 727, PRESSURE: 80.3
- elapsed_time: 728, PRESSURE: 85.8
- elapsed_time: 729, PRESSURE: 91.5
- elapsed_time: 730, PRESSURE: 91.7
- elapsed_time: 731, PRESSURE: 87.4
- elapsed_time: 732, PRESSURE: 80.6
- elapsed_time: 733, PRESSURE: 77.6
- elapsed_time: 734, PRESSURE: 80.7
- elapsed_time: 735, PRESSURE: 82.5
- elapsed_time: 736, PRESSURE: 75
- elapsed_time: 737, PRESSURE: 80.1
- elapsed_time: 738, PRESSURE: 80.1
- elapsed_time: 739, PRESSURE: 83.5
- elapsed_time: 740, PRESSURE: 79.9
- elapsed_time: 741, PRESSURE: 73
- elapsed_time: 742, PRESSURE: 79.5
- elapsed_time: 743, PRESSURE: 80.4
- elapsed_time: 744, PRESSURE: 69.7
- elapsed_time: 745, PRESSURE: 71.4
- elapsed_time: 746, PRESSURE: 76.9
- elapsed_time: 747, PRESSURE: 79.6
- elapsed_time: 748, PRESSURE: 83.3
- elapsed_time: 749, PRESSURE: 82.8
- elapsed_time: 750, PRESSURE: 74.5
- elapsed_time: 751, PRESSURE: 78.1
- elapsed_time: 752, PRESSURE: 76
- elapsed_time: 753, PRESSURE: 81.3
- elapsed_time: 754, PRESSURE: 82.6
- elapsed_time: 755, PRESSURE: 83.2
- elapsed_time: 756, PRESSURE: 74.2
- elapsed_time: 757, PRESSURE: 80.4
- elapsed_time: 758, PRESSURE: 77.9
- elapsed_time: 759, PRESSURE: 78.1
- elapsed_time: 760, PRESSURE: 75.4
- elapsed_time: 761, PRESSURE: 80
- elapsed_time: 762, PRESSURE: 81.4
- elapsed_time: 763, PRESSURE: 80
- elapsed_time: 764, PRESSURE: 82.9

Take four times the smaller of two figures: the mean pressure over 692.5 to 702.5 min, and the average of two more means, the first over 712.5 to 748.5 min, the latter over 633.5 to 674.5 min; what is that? 307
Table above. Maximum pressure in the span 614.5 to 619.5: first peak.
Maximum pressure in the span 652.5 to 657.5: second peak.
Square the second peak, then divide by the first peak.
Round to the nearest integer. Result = 92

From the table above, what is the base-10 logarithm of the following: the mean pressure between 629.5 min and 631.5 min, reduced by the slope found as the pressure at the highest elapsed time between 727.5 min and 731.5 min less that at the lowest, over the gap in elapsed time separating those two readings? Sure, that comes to 1.66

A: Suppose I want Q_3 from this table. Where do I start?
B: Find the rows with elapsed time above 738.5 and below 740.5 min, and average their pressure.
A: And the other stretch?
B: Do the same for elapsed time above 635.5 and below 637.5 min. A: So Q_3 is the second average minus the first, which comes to -22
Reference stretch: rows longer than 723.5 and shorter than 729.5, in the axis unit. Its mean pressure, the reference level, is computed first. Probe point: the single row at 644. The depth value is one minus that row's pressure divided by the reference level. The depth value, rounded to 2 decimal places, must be 0.22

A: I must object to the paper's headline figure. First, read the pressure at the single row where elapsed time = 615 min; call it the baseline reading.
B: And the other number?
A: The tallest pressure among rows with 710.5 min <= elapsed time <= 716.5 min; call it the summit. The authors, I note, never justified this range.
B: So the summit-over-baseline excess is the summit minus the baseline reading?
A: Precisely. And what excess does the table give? 21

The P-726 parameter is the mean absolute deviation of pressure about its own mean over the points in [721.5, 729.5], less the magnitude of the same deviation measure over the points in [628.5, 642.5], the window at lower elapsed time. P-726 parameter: -2.4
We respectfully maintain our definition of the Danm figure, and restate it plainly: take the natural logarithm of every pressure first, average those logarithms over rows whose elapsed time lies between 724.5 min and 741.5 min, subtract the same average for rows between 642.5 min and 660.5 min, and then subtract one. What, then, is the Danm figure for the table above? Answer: -0.87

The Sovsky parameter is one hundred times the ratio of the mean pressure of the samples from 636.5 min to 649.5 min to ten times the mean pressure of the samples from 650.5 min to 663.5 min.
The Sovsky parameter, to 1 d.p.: 8.9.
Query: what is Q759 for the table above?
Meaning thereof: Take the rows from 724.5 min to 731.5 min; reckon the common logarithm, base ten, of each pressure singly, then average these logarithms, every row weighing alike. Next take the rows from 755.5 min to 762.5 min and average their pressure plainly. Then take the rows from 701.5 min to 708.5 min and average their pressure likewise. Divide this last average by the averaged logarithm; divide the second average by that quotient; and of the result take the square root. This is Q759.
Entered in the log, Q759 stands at 1.46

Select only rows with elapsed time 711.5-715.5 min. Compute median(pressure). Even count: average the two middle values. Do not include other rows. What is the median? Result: 80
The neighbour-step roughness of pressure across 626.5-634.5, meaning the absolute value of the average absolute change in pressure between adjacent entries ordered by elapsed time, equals 2.2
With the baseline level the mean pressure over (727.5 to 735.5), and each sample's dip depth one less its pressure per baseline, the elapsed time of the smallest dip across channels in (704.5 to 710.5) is 709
